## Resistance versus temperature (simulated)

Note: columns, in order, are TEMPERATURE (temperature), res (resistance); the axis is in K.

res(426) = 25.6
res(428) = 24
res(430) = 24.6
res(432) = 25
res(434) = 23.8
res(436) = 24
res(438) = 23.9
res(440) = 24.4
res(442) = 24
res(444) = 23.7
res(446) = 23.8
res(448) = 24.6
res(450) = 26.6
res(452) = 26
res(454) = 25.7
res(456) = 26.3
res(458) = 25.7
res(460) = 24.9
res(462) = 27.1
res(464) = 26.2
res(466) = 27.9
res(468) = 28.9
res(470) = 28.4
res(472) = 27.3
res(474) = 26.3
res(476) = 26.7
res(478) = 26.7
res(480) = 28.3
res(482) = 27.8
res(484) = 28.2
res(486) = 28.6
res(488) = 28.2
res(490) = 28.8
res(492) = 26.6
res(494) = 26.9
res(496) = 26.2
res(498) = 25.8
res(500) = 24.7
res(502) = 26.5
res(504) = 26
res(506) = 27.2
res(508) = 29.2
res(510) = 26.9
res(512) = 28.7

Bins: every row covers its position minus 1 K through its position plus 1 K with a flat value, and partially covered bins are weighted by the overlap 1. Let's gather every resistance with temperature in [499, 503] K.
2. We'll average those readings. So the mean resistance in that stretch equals 25.6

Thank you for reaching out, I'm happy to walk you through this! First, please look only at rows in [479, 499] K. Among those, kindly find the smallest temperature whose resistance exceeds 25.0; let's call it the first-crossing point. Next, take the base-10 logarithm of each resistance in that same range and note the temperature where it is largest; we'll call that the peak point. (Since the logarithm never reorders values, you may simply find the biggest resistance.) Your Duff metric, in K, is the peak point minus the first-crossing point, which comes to 10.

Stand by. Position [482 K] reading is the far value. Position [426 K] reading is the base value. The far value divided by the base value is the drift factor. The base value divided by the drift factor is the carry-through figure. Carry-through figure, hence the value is 24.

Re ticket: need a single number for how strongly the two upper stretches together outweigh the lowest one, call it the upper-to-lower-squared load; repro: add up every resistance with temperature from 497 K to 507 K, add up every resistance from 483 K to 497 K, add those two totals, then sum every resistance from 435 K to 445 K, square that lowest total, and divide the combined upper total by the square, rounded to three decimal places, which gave 0.022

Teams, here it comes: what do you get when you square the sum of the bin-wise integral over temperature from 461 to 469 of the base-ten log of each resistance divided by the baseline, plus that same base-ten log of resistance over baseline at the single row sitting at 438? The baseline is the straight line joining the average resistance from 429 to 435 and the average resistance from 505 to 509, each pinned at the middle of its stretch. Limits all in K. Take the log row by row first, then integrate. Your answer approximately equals 0.027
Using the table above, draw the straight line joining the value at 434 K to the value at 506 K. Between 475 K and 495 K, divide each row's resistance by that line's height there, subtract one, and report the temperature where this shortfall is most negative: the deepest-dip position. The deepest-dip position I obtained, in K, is 492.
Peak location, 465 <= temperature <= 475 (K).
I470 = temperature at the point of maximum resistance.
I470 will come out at 468 K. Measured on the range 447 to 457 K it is 450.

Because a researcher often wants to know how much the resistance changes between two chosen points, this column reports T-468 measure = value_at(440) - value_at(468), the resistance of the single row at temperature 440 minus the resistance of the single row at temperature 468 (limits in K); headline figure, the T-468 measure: -4.5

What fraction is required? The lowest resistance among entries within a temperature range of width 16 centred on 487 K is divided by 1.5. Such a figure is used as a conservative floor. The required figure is 17.7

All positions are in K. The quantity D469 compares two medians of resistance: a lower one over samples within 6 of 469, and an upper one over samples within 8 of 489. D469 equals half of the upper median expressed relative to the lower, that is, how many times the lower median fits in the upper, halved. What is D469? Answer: 0.51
